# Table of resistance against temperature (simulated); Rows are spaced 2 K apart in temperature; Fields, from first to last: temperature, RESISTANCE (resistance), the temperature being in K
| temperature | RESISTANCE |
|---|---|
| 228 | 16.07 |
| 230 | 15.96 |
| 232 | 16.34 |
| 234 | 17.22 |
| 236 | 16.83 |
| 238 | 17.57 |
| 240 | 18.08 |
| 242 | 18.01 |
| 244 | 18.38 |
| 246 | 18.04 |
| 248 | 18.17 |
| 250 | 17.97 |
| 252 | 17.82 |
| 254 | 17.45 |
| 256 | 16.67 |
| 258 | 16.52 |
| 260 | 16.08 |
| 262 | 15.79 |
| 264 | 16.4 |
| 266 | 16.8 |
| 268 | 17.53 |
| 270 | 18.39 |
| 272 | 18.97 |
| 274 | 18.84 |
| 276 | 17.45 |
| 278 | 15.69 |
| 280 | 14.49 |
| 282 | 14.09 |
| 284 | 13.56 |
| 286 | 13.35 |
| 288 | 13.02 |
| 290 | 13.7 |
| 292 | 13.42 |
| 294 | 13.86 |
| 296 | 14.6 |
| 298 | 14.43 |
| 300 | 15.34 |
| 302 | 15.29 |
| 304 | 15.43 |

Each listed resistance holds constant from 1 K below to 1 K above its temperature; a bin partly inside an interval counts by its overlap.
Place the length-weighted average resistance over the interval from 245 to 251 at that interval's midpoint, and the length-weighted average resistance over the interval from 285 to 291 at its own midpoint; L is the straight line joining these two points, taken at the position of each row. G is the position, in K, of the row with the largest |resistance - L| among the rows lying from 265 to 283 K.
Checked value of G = 274 K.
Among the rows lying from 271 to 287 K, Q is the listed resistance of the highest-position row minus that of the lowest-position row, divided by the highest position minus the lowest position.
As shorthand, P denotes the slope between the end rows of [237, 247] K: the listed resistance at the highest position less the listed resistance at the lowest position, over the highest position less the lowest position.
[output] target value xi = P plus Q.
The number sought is -0.3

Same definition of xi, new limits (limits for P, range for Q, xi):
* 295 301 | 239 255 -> 0.1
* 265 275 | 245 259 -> 0.1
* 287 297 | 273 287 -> -0.3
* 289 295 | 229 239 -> 0.2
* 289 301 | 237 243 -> 0.3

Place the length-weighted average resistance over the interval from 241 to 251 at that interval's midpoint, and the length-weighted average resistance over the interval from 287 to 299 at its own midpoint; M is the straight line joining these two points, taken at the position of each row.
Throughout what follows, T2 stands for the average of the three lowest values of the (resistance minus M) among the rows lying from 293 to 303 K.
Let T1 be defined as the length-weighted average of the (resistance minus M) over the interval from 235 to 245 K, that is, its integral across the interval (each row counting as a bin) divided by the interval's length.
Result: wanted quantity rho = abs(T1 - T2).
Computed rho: 1.6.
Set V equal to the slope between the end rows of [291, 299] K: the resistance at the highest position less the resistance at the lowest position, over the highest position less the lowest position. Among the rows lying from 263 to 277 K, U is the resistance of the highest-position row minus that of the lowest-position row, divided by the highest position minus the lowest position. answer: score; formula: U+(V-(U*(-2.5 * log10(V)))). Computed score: 0.09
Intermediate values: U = 0.09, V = 0.17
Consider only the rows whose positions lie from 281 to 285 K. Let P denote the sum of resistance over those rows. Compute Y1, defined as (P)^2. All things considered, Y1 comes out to 765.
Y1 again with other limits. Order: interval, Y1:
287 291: 714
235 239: 1183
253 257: 1164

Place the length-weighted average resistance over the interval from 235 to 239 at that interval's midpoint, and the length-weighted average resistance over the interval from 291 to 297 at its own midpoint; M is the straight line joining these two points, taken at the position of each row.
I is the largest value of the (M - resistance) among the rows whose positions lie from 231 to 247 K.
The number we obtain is 1.1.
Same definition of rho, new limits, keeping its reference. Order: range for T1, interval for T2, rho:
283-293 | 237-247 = 0.1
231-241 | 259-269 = 1.2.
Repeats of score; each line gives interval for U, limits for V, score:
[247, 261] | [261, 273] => 0.36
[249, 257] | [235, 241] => 0.37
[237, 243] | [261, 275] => 0.20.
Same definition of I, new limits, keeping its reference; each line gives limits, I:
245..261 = -0.2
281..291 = 1.3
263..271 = -0.7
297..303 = -0.7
